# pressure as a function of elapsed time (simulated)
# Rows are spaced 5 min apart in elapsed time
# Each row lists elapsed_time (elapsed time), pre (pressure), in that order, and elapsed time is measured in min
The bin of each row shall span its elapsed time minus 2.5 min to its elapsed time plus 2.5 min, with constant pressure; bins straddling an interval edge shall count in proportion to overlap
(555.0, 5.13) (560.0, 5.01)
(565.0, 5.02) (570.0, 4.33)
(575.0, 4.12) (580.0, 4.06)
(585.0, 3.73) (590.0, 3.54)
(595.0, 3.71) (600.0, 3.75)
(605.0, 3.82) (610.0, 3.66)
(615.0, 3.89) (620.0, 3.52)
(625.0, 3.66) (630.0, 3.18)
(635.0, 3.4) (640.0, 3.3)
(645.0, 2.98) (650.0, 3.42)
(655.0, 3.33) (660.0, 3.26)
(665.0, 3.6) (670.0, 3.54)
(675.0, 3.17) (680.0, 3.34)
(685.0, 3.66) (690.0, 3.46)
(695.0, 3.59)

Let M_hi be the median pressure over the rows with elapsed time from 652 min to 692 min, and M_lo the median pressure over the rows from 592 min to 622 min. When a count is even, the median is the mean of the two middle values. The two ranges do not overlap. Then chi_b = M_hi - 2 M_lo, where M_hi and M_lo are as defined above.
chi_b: -4.06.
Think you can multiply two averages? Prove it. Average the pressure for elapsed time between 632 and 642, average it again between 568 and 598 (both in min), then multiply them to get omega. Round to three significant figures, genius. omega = 13.1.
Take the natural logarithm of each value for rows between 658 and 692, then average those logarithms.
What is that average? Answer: 1.23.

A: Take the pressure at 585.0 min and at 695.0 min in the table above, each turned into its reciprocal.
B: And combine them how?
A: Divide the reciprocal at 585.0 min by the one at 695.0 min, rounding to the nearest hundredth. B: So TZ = 0.96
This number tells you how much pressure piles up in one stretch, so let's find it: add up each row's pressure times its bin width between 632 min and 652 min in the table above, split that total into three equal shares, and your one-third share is 22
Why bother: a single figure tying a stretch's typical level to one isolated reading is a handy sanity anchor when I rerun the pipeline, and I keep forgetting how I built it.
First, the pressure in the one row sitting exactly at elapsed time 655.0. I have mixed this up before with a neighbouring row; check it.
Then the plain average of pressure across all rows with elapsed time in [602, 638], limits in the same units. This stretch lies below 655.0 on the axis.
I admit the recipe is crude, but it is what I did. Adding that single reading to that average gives 6.9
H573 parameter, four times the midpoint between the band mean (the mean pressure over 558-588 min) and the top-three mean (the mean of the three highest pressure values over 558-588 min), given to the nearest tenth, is 18.3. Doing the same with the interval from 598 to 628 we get 15.1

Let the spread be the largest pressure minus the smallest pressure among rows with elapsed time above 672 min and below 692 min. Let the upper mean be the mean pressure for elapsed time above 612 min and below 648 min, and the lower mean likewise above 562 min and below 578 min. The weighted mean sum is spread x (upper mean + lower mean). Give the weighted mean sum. 3.88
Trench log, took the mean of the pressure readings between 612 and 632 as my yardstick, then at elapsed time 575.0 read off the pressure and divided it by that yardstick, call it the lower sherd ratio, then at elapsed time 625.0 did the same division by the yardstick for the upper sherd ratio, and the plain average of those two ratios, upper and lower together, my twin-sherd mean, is 1.09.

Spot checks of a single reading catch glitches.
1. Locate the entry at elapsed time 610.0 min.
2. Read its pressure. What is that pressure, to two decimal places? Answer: 3.66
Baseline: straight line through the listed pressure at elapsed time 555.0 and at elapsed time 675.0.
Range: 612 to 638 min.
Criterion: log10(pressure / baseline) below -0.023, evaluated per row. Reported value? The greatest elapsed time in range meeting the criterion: 635.0 min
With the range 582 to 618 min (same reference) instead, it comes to 615.0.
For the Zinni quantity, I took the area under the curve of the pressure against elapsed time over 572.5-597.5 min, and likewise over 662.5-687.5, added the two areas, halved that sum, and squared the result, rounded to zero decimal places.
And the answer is 8313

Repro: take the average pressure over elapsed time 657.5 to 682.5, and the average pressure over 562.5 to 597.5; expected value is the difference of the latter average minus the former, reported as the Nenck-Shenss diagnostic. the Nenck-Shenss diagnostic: 0.69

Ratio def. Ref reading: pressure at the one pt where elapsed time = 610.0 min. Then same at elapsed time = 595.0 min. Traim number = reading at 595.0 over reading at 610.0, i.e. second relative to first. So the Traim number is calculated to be 1.01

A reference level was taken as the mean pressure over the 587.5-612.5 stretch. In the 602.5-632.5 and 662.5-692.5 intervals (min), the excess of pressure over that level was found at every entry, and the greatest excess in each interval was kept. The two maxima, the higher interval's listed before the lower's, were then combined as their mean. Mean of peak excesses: 0.08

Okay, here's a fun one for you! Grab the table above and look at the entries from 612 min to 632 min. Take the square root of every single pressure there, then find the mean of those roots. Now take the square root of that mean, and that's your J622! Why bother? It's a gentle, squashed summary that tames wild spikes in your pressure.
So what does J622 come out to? 1.37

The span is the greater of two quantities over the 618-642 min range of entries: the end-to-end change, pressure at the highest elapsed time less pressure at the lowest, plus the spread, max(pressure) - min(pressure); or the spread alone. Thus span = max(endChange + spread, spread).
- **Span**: 0.48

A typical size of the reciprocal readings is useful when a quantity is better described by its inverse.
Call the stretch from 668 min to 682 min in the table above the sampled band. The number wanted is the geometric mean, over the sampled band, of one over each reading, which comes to 0.299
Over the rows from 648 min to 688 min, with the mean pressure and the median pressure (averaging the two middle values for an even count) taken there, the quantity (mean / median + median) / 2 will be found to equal 2.20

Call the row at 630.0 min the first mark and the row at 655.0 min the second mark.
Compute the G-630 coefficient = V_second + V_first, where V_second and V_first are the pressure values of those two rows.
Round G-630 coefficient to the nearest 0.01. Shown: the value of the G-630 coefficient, 6.51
